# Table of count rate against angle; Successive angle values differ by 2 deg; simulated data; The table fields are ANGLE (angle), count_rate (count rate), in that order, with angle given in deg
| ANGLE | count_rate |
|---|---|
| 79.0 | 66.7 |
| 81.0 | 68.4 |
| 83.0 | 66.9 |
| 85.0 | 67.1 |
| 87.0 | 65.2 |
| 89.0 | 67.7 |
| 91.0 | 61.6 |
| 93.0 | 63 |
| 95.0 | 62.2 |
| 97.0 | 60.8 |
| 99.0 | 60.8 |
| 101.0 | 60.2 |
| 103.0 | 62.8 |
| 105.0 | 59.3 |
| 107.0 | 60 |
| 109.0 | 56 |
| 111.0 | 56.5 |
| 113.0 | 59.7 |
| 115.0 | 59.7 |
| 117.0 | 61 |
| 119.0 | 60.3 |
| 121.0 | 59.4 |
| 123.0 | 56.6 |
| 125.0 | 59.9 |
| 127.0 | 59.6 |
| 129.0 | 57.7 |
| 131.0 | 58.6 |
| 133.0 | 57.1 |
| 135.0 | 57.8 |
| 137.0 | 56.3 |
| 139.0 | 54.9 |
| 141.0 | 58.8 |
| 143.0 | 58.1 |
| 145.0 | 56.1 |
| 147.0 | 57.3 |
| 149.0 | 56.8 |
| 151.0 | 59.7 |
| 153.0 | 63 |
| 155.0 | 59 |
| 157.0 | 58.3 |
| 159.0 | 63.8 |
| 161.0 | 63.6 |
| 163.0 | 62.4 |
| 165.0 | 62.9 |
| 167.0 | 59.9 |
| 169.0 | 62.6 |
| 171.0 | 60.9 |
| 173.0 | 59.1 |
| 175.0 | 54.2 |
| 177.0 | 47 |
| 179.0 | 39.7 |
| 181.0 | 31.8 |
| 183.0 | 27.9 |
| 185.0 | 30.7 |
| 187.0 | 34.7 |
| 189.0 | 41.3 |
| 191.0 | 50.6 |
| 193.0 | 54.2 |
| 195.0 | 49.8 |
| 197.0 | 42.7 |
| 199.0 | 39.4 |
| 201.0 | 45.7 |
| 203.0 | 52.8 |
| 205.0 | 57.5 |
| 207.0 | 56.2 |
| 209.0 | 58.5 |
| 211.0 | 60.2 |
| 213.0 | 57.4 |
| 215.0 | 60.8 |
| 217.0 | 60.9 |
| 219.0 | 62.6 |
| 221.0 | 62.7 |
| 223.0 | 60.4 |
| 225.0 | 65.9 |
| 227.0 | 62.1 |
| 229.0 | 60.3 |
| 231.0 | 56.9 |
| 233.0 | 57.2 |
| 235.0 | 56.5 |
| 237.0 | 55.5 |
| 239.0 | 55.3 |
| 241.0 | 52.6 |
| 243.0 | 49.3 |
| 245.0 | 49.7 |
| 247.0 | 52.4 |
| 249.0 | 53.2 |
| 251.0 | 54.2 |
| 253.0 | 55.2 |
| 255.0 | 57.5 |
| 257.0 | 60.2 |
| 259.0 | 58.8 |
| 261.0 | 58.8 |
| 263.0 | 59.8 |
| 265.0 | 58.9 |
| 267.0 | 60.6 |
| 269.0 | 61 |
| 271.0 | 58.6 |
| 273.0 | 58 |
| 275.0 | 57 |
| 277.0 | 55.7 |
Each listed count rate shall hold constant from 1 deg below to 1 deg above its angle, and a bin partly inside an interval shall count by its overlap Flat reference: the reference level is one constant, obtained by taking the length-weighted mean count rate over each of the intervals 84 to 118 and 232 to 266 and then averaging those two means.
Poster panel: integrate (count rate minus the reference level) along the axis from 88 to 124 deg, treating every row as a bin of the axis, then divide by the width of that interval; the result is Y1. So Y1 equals 2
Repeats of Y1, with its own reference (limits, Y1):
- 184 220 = -8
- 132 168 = 1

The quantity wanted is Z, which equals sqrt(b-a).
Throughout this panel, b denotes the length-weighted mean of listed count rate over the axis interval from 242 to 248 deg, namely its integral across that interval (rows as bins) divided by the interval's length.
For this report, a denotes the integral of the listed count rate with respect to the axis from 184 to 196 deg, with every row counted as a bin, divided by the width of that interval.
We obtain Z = 2.63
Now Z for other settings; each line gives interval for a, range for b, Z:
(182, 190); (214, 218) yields 5.22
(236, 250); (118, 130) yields 2.52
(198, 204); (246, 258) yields 3.08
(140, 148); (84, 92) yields 2.80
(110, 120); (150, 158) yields 0.75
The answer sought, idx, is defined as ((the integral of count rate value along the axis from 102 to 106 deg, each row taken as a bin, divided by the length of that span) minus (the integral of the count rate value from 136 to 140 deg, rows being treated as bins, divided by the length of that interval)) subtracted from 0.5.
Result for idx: -5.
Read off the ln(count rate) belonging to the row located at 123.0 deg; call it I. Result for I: 4.04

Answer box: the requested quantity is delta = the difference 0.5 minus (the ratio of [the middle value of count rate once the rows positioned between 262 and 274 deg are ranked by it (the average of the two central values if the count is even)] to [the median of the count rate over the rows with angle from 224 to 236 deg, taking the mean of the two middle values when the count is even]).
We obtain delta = -0.51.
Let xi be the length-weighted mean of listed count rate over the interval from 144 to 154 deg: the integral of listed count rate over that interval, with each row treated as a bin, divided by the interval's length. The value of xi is 59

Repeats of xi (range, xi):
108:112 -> 56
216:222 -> 62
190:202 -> 47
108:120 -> 59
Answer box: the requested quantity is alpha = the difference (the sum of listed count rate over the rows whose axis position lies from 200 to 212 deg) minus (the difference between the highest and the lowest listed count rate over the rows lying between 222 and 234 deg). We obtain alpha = 322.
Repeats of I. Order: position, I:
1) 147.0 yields 4.05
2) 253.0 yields 4.01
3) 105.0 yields 4.08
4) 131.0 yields 4.07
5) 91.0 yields 4.12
